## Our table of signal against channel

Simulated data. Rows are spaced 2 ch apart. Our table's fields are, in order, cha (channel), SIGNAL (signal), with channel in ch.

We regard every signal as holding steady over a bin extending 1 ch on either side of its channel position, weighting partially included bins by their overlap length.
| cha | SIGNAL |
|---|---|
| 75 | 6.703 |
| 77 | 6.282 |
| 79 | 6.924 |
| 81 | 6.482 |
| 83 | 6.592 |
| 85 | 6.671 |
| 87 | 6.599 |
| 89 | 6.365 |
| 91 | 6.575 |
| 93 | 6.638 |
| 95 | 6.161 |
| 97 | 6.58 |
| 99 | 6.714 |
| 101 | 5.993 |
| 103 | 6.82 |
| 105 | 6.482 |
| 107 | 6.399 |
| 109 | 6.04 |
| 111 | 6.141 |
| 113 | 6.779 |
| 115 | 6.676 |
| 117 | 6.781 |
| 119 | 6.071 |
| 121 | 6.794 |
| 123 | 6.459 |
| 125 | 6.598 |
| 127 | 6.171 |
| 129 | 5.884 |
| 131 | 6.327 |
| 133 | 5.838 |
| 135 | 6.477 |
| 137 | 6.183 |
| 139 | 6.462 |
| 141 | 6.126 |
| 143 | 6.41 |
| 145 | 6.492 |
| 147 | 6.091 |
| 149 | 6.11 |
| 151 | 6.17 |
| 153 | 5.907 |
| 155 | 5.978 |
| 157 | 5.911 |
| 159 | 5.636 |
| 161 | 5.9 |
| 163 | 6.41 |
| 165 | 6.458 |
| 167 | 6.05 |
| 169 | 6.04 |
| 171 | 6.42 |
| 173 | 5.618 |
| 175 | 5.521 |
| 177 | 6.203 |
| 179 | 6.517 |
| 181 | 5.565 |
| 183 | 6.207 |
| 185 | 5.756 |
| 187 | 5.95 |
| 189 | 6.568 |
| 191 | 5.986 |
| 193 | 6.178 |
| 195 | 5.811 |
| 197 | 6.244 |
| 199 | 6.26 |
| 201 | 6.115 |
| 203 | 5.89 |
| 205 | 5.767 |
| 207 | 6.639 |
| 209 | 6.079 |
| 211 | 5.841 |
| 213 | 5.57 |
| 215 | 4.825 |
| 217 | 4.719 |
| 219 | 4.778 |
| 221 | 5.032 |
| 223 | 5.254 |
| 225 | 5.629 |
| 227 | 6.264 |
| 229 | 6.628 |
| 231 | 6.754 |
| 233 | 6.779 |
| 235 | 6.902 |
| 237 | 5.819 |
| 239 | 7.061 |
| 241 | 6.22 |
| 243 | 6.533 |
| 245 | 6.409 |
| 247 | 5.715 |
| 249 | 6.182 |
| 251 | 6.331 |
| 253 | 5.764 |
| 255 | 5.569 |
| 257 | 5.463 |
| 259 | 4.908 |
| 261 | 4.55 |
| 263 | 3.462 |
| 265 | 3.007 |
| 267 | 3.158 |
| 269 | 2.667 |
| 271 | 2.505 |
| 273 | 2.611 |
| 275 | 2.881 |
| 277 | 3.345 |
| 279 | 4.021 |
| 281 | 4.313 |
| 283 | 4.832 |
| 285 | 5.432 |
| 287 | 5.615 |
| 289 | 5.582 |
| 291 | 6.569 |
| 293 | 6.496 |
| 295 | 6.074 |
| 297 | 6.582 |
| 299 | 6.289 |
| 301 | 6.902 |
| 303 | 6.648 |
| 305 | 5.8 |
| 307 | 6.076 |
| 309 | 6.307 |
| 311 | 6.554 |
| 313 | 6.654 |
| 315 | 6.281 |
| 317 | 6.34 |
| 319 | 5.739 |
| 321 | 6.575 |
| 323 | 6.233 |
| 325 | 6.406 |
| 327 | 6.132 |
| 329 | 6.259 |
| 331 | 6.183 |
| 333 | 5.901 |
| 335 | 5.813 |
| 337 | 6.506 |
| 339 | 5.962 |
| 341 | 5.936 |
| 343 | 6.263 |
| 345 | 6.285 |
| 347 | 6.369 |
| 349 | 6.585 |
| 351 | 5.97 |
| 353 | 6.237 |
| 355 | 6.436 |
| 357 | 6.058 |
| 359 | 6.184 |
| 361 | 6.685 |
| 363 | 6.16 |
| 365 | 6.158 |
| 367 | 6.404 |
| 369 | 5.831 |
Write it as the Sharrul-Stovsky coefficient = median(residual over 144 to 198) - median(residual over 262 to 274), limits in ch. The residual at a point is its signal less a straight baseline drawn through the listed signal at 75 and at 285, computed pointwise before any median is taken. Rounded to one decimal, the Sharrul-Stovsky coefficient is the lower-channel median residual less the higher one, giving 2.6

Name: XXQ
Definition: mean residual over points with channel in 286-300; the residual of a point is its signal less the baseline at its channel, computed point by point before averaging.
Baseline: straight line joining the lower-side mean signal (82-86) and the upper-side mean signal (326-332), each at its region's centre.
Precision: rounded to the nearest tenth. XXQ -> -0.1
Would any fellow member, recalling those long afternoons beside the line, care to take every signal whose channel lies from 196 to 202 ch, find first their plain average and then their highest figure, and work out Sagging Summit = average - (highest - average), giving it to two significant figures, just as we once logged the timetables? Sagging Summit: 6.2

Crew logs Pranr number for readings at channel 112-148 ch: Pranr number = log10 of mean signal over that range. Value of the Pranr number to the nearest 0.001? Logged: 0.804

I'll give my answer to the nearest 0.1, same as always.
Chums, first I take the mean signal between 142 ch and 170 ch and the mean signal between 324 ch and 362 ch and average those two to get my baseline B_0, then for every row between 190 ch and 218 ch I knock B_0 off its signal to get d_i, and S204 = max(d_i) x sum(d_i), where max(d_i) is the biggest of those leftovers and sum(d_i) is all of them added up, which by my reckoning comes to -2.1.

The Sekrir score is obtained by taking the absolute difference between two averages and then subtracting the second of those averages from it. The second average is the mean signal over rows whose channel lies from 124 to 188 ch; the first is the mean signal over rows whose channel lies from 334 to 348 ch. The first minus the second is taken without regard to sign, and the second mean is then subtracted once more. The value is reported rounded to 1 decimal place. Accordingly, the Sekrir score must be -6.0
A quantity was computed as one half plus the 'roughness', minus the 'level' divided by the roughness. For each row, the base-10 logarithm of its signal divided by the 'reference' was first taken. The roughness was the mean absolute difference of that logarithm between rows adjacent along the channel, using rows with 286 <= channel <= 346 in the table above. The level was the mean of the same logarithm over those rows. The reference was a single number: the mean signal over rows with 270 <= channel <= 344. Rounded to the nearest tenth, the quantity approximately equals -1.1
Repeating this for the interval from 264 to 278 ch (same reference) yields 7.8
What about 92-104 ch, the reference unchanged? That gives -1.1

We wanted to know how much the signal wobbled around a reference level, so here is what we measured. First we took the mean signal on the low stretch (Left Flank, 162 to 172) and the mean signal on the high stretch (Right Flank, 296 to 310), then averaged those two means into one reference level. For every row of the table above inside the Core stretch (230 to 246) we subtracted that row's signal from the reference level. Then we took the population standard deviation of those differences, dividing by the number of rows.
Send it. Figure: 0.38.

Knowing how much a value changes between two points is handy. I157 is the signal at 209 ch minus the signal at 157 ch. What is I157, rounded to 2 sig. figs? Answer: 0.17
